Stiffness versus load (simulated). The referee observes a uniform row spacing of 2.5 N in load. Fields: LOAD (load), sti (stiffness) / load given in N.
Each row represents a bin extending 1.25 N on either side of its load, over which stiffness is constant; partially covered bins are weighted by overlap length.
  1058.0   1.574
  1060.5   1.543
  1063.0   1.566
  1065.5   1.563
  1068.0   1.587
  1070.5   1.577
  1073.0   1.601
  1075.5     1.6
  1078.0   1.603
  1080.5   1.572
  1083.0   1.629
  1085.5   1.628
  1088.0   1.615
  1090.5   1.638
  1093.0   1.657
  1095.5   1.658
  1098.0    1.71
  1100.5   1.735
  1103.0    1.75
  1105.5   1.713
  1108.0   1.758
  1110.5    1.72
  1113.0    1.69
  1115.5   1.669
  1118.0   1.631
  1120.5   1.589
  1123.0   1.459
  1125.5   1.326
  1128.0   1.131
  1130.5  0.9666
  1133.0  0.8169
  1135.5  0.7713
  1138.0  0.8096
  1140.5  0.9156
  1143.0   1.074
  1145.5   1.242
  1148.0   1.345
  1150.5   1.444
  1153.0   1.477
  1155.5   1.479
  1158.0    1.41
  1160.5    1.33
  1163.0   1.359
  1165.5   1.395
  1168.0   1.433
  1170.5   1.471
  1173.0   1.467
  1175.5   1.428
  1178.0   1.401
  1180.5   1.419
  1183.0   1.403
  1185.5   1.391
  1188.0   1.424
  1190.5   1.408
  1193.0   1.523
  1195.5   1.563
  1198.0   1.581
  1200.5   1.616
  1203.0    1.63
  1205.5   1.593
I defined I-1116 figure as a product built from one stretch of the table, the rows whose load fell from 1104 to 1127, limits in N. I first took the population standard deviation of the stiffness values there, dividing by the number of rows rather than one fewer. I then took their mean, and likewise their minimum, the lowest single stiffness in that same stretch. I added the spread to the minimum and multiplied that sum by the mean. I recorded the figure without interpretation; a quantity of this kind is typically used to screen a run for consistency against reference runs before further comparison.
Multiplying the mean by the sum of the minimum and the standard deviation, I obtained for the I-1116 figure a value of 2.4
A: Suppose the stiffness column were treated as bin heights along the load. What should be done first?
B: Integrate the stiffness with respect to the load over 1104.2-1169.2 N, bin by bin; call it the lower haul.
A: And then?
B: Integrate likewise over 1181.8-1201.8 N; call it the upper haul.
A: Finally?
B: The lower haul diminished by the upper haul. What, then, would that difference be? 58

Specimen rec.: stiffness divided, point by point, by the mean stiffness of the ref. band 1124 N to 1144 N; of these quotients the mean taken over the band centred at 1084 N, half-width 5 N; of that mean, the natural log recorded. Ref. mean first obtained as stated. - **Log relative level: 0.50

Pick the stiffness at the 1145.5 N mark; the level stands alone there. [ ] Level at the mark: 1.242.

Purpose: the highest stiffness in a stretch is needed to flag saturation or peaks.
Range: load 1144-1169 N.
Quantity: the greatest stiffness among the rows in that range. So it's 1.479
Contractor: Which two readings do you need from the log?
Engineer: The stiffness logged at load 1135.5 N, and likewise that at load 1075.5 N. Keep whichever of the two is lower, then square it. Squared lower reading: 0.6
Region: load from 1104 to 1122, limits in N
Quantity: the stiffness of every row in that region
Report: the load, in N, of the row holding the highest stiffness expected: 1108.0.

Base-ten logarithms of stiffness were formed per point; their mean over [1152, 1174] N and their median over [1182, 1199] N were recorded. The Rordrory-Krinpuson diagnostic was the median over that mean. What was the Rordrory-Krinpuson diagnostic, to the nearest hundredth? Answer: 1.00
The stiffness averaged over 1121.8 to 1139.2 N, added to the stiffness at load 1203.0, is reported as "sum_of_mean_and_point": 2.7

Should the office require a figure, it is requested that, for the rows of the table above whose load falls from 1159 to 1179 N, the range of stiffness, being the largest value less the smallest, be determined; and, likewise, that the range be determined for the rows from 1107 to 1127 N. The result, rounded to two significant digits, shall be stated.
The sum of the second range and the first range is 0.57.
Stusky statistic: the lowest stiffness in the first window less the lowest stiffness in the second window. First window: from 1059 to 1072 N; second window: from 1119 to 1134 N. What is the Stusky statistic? 0.73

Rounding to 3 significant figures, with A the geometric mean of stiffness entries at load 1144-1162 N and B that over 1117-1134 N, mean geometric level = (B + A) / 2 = 1.31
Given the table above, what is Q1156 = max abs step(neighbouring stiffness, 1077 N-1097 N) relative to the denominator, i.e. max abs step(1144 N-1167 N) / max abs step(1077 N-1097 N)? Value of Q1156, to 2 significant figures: 1.8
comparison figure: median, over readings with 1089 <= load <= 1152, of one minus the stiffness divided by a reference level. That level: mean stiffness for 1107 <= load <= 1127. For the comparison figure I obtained 0.01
